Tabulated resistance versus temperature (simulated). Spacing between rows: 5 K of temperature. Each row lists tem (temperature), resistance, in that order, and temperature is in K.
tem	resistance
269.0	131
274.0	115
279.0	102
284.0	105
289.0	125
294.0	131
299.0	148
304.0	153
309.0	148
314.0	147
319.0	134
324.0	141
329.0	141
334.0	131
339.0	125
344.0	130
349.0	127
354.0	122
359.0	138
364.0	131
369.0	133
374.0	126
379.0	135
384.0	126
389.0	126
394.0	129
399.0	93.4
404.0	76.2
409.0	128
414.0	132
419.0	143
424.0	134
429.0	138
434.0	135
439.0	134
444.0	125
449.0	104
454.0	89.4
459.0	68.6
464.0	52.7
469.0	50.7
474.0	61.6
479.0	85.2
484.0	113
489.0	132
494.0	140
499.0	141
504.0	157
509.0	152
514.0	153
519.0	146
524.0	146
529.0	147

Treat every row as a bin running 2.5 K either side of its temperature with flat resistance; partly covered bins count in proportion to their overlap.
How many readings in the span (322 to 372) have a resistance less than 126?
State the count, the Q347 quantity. 2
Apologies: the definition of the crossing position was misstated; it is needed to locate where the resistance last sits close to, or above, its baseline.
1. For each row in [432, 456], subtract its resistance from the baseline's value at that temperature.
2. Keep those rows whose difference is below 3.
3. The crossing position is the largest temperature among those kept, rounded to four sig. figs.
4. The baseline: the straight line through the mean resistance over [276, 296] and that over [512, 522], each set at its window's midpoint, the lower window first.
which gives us 434.0 K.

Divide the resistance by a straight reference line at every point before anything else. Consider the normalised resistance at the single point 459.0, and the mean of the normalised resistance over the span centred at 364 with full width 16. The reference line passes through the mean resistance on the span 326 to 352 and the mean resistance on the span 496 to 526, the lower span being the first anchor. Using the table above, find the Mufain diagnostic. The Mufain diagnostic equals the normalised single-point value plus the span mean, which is 1.5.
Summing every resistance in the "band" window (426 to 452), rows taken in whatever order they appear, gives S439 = 636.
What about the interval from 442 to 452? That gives 229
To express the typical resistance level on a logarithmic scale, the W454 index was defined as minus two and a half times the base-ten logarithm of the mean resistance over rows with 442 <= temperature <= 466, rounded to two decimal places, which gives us -4.86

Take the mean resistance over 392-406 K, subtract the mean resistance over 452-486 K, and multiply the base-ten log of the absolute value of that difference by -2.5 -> -3.5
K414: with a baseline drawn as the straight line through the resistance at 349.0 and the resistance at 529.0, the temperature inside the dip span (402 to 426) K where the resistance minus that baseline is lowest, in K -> 404.0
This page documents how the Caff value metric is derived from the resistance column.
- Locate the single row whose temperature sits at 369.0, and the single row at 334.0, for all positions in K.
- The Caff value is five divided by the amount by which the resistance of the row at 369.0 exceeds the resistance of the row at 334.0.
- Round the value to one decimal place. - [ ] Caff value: 2.5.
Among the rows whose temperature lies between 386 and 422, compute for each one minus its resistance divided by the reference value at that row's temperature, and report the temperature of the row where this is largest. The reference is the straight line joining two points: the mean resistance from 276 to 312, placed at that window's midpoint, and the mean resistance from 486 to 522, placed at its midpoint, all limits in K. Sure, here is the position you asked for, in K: 404.0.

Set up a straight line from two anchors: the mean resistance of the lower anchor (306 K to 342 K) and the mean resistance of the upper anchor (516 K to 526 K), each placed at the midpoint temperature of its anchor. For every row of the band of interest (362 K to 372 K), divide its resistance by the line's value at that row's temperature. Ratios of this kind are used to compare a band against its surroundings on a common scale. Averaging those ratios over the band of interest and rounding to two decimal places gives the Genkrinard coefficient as 0.94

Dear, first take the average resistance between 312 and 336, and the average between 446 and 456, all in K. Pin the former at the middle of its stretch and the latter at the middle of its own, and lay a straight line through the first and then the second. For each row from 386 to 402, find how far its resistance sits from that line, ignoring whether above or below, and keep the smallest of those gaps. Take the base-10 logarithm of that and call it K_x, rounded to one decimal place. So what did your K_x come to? 0.9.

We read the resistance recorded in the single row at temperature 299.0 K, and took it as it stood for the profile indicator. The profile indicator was 148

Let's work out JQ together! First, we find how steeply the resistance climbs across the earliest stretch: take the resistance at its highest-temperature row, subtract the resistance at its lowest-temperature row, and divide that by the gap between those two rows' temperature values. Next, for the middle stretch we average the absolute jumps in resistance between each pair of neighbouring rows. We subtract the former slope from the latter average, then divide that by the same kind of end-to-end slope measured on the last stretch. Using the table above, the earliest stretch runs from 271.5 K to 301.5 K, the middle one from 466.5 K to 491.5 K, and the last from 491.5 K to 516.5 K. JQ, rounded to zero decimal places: 29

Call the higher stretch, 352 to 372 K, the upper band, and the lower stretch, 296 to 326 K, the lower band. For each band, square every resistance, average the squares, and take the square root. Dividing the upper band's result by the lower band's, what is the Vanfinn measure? 0.90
